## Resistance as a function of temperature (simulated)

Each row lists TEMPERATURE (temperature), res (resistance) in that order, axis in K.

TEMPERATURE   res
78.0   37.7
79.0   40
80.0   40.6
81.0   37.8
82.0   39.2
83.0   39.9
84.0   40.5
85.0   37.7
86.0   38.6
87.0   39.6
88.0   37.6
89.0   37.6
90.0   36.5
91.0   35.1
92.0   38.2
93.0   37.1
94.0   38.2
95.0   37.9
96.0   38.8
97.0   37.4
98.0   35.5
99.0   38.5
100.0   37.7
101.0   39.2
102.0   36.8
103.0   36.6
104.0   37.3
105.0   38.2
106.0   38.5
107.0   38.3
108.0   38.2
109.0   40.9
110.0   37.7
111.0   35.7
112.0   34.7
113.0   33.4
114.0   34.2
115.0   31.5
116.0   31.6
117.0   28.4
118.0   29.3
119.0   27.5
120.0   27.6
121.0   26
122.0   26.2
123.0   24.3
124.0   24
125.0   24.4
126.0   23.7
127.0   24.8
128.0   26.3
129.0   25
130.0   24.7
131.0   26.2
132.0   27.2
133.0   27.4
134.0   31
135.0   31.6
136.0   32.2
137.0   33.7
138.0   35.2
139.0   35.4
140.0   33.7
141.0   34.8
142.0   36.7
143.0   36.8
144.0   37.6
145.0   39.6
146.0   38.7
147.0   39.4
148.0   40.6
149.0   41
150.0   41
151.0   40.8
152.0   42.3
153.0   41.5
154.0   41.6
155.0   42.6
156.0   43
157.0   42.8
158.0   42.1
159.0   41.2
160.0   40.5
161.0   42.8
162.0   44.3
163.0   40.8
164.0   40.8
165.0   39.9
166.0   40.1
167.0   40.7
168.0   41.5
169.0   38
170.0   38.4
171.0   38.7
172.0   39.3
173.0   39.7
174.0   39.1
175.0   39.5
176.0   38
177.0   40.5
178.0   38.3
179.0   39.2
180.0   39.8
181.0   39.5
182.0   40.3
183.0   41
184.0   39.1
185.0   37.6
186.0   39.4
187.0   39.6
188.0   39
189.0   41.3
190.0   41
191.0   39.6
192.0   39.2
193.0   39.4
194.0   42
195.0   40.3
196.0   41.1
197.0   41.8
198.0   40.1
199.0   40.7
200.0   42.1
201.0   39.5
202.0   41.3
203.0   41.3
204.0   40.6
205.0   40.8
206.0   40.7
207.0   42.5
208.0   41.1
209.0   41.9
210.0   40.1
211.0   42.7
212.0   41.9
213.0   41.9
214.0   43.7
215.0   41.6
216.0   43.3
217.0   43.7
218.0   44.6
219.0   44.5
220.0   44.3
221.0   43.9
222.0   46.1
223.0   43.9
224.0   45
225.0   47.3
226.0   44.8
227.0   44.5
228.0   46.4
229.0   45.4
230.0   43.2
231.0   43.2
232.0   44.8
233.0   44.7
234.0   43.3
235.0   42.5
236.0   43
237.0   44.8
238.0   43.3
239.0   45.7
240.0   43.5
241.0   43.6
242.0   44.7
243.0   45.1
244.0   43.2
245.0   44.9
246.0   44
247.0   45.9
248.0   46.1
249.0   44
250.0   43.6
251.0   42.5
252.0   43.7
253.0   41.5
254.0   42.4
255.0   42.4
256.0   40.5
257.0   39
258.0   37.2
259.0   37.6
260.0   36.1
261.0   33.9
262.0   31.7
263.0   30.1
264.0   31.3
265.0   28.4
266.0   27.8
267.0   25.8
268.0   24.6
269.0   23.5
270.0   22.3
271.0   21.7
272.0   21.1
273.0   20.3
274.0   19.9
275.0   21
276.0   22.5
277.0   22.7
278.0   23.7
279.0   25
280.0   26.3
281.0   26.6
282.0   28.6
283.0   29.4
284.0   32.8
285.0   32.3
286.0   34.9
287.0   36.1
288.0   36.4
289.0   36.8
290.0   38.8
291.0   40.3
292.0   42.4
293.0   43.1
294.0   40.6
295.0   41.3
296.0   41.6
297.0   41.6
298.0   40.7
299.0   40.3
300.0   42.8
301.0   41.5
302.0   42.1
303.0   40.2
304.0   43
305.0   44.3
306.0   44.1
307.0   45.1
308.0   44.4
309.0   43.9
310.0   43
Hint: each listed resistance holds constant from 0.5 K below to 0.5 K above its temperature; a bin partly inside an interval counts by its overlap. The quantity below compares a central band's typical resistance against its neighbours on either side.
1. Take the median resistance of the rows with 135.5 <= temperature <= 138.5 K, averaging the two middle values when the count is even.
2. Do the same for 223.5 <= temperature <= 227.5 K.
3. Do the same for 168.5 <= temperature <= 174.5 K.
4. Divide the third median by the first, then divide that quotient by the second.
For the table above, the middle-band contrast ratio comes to 0.0257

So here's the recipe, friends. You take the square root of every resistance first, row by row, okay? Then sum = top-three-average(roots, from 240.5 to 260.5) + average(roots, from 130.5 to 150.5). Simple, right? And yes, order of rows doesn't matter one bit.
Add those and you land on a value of 12.7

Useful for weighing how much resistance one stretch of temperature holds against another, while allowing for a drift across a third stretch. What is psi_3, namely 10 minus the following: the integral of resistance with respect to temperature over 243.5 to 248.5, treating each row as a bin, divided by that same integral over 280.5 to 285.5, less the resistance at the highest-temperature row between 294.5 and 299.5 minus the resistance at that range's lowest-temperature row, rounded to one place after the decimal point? 7.5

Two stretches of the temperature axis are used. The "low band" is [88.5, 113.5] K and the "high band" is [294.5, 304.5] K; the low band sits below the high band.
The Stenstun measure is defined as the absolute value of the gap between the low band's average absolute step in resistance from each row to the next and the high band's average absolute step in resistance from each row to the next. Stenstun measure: 0.17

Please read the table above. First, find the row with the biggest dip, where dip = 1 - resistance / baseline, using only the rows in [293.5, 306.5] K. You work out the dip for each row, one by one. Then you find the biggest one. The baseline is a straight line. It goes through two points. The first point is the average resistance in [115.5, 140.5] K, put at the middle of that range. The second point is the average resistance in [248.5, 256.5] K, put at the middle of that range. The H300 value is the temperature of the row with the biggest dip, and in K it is 303.0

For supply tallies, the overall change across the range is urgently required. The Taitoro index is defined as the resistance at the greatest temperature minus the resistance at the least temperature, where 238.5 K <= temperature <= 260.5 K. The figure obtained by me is -10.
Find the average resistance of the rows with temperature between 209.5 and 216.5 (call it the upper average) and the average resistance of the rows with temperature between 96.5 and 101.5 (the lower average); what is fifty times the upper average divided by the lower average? 56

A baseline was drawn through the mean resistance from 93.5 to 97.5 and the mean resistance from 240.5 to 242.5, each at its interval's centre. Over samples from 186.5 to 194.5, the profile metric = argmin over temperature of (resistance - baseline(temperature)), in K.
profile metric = 188.0 K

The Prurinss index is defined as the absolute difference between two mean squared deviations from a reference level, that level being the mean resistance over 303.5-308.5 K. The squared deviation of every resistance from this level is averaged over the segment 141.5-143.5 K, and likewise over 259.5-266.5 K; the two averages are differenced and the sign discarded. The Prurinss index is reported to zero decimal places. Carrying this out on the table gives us 117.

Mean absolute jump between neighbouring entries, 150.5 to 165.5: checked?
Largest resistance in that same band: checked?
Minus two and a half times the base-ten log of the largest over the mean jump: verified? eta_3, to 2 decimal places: -4.08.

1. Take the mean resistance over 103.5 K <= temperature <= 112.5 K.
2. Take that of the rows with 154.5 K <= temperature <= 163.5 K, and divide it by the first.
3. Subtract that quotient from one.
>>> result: -0.12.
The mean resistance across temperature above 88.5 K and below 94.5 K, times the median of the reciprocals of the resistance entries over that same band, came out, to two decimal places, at 0.99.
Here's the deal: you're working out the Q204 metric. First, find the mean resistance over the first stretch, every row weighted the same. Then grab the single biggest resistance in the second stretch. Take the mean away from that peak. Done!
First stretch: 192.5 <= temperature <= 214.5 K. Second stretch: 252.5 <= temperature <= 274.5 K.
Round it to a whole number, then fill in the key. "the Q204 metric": 1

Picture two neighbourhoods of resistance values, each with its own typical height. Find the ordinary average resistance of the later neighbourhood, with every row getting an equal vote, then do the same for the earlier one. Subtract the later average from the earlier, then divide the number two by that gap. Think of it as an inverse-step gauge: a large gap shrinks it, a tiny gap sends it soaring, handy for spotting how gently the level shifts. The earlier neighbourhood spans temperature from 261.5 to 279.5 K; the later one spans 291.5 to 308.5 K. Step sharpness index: -0.11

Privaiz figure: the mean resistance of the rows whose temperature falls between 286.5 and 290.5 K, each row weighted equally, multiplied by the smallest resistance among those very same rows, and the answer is 1337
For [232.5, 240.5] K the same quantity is 1864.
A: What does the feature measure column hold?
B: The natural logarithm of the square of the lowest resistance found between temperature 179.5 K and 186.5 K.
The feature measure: 7.25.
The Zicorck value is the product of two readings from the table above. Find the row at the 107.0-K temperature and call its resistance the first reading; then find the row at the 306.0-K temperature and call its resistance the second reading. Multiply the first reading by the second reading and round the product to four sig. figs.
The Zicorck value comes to 1689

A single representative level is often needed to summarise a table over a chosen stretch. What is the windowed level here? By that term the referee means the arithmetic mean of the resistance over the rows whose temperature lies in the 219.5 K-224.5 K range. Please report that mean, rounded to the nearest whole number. 45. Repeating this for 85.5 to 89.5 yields 38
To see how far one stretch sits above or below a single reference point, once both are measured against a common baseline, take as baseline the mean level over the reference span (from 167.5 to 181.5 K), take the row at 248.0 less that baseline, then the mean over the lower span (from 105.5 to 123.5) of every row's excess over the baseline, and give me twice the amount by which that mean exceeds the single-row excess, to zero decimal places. -27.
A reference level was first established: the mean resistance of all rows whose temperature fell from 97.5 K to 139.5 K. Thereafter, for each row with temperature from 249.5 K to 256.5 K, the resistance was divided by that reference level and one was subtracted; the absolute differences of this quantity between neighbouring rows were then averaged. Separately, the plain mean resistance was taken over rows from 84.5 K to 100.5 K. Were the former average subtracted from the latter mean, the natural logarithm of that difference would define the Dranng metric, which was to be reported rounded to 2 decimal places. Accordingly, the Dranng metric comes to 3.63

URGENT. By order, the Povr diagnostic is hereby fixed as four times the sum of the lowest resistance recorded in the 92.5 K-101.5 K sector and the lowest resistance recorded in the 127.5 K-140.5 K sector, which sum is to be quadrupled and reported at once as 241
